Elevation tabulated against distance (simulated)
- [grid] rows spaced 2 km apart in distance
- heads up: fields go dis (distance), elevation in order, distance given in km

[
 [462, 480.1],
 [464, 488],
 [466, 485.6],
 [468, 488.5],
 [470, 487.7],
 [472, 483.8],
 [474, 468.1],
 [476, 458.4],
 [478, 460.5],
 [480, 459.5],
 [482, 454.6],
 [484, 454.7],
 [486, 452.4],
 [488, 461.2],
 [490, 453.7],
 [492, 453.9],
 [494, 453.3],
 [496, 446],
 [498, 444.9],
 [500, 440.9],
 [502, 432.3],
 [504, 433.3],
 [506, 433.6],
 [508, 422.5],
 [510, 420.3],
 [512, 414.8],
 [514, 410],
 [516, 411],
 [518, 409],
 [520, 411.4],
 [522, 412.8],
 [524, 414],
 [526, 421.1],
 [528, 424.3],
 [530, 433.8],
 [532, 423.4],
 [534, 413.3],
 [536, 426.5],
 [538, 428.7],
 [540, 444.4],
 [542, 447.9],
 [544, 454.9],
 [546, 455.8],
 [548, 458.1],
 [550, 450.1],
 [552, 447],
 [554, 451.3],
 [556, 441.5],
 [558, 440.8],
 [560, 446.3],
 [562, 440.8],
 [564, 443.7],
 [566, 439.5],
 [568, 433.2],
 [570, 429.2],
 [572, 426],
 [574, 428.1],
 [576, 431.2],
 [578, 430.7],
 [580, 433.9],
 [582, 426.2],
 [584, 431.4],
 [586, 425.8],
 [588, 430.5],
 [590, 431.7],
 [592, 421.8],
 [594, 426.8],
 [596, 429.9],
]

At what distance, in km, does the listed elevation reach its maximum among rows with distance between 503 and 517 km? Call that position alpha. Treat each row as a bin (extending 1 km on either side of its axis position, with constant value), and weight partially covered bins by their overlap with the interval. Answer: 506 km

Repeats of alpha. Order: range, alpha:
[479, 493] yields 488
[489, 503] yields 492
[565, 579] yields 566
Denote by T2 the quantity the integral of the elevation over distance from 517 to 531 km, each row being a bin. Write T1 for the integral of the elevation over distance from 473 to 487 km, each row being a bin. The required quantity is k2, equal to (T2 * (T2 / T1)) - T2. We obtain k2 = -514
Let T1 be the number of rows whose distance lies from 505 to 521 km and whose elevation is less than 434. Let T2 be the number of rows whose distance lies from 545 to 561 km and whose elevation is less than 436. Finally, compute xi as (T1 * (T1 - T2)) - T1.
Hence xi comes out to 56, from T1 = 8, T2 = 0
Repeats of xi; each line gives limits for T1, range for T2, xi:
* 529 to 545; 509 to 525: -20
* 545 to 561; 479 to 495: 0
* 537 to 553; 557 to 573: -3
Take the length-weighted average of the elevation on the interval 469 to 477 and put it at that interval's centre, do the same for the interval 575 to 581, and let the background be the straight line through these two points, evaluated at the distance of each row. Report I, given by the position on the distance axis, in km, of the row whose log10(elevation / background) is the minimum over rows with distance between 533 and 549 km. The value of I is 534 km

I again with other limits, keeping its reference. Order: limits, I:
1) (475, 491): 486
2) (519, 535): 520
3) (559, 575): 572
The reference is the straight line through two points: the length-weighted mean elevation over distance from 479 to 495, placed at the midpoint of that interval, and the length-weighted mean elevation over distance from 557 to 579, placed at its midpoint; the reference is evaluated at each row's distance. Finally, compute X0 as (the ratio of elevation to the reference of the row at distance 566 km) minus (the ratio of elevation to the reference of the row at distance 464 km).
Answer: -0.05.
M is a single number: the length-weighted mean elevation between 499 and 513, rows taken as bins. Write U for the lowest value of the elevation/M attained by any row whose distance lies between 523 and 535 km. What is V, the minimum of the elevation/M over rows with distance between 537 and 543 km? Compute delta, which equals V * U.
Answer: 0.97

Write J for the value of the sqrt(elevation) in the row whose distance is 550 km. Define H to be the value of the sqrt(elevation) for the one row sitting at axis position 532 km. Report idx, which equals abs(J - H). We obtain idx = 0.6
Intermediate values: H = 20.6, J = 21.2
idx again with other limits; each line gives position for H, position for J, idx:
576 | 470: 1.3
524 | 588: 0.4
